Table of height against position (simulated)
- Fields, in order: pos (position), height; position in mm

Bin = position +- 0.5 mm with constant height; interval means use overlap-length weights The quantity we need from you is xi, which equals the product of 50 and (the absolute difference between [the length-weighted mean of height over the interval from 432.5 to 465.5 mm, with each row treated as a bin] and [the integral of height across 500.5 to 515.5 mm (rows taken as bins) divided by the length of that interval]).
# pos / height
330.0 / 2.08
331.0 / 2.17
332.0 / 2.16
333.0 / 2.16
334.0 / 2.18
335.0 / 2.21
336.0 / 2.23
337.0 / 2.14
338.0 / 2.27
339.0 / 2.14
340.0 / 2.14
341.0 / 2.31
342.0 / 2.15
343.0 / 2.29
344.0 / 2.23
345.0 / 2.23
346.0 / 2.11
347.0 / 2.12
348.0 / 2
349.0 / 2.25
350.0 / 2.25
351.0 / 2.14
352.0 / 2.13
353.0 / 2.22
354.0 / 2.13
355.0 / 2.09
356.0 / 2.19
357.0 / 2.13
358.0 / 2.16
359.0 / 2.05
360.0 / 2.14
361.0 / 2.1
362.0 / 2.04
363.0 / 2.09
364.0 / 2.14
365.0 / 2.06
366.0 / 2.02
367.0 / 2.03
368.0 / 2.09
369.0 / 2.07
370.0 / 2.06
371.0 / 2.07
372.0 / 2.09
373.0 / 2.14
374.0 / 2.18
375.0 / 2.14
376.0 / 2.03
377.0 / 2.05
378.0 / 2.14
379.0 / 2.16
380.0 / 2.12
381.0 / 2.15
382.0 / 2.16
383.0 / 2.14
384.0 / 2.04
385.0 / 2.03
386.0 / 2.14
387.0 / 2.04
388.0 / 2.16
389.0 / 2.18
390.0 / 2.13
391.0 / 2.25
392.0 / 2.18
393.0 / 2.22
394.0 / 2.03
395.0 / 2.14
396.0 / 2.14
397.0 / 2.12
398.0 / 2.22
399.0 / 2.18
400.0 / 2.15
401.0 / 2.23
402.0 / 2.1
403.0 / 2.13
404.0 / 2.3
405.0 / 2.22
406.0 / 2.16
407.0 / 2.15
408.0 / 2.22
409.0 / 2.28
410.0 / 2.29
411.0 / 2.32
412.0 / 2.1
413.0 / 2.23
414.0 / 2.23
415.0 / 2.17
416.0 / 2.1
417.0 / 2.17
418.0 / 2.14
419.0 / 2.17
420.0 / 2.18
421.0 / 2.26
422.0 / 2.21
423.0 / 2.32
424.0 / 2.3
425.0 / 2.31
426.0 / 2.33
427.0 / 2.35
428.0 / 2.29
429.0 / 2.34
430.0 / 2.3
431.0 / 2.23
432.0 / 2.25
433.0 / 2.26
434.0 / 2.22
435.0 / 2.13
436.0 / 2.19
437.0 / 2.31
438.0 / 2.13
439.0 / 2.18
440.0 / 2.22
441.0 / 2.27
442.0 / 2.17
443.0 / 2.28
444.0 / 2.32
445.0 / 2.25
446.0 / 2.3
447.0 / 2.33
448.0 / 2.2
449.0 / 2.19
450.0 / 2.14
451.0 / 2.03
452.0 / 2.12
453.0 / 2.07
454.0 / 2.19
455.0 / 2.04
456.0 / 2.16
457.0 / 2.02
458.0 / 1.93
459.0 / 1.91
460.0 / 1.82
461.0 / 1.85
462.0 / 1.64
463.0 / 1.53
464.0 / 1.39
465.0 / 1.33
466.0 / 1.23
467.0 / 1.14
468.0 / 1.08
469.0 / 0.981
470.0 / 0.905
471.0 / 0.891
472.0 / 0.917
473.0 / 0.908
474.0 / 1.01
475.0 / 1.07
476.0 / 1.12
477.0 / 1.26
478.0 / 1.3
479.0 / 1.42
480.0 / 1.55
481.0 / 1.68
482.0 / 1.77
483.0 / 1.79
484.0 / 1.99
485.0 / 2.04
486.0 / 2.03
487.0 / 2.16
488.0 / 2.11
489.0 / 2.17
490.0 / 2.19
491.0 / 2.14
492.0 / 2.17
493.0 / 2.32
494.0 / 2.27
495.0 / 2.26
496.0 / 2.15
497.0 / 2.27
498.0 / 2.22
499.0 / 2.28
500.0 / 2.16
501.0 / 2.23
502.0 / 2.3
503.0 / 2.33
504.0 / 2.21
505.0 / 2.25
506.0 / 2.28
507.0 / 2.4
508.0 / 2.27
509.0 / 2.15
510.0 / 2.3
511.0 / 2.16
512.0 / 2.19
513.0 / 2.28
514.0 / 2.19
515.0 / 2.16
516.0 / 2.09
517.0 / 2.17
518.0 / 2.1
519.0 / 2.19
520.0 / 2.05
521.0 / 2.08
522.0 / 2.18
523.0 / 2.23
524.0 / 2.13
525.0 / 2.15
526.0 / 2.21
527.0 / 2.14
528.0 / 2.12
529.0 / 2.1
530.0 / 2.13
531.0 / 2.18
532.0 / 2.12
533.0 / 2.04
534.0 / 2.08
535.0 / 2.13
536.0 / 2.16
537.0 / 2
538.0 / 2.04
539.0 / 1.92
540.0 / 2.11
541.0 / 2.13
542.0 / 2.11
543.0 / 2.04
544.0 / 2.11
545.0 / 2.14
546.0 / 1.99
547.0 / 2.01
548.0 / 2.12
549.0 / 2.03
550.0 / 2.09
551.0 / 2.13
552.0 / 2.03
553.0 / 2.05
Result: 9.1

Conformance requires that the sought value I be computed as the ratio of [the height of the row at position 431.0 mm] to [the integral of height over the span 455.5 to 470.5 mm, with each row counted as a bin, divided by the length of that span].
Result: 1.5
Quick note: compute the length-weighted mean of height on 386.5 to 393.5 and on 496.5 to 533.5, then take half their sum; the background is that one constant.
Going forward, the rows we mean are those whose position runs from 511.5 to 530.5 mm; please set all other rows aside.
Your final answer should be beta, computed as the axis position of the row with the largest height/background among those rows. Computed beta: 513.0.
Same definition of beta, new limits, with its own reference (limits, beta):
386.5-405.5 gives 404.0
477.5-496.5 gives 493.0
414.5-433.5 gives 427.0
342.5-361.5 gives 343.0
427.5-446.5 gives 429.0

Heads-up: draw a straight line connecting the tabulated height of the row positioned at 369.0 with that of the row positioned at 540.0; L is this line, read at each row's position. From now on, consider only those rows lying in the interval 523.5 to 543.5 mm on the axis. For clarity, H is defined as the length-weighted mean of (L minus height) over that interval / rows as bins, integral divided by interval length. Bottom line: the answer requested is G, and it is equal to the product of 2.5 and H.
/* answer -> 0.02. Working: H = 0.01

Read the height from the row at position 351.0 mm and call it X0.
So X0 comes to 2.14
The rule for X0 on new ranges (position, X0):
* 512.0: 2.19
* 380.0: 2.12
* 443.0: 2.28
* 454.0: 2.19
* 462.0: 1.64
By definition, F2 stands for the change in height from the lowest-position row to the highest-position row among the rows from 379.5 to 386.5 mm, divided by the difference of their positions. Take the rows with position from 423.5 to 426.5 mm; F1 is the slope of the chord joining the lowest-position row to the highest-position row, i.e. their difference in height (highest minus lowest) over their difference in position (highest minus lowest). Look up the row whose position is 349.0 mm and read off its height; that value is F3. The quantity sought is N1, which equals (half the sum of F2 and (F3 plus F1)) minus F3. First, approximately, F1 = 0.015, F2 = 0.00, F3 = 2.25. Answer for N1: -1.12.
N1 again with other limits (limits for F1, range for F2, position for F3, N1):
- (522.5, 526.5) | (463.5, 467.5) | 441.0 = -1.18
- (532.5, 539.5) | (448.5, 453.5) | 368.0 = -1.07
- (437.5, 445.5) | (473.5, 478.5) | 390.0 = -1.02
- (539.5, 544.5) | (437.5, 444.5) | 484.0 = -0.98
